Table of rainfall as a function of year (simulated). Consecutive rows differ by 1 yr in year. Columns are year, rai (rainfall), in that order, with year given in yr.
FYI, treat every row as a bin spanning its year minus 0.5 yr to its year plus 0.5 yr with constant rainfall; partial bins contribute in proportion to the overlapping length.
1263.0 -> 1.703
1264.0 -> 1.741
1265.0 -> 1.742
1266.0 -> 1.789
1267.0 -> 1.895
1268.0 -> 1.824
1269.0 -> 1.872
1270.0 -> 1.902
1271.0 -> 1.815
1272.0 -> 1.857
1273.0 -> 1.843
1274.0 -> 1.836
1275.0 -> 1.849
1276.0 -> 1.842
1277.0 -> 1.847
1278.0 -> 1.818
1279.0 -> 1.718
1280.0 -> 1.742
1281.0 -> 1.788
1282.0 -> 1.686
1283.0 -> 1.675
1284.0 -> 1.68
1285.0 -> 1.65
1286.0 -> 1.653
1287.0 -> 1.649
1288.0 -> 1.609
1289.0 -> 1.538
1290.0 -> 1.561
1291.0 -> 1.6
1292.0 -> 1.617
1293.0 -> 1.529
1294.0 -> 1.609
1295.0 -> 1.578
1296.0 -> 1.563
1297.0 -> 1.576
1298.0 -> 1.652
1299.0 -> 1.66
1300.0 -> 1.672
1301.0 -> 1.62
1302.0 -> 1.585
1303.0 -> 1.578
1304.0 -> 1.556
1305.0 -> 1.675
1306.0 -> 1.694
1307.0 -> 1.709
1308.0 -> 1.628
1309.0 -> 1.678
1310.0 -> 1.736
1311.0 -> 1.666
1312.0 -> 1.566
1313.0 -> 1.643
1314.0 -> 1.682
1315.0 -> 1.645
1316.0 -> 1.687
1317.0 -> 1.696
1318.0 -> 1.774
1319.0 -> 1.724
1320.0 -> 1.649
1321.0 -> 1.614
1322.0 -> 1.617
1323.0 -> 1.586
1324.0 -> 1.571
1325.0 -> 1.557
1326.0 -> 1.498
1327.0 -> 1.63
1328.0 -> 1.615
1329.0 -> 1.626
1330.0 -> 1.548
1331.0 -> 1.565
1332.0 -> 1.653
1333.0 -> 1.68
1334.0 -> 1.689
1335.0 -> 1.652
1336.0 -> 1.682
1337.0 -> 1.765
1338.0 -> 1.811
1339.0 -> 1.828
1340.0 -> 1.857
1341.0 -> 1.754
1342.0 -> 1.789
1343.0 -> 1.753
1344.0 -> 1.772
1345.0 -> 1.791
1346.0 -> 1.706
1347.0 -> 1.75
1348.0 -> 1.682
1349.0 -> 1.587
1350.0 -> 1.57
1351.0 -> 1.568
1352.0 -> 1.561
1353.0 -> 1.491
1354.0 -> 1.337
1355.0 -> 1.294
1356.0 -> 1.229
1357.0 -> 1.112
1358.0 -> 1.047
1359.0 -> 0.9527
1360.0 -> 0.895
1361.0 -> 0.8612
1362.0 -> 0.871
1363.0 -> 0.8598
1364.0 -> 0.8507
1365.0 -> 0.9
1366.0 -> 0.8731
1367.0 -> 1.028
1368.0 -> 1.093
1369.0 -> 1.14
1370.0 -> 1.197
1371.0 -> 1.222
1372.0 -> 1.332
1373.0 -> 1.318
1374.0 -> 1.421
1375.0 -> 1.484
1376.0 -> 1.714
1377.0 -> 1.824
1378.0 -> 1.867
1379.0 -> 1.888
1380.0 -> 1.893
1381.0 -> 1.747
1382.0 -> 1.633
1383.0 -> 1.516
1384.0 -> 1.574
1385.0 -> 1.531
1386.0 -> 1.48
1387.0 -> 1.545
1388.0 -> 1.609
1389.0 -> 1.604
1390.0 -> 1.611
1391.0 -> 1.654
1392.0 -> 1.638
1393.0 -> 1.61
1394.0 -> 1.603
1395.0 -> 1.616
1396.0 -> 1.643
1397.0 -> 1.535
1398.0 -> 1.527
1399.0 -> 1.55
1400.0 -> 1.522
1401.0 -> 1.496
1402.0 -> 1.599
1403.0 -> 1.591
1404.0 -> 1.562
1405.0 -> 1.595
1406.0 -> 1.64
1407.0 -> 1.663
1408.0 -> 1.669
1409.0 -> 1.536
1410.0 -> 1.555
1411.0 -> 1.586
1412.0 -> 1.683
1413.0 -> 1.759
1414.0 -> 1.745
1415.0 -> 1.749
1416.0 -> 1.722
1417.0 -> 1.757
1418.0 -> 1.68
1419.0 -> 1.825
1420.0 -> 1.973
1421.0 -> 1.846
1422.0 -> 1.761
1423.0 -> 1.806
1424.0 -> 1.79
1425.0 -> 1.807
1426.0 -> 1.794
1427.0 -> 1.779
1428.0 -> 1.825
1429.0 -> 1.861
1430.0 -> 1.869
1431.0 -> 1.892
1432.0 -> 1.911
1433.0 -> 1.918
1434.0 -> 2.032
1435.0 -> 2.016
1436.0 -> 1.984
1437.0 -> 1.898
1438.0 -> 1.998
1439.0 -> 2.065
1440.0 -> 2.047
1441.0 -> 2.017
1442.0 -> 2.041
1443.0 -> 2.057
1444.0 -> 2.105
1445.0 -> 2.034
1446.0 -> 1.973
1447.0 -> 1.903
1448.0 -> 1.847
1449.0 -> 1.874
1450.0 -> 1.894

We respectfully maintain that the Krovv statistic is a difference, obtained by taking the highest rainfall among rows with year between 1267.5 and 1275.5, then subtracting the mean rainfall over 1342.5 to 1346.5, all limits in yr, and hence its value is 0.1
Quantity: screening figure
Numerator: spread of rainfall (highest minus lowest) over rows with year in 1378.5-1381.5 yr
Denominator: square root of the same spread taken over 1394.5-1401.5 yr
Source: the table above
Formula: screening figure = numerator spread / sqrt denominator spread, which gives 0.38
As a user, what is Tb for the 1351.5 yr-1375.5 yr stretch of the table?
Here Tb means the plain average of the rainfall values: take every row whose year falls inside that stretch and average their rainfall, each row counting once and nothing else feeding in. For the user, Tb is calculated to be 1.14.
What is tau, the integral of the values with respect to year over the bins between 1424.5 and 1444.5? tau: 39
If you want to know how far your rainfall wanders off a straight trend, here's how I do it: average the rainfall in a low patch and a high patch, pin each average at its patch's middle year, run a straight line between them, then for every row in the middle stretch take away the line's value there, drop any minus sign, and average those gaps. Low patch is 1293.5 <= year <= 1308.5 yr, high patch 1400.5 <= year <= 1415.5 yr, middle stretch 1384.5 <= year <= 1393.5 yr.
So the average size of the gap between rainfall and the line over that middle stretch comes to 0.049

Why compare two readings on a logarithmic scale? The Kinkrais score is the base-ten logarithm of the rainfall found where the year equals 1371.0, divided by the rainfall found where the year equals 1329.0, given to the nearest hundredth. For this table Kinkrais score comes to -0.12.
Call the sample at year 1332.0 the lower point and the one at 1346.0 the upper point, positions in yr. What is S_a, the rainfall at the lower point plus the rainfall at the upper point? 3.36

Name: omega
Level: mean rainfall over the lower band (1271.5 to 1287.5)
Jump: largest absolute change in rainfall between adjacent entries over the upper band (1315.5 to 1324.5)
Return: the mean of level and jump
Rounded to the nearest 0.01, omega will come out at 0.92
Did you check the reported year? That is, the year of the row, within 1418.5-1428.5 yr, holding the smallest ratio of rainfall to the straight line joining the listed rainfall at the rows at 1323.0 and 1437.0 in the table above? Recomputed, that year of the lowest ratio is 1422.0 yr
